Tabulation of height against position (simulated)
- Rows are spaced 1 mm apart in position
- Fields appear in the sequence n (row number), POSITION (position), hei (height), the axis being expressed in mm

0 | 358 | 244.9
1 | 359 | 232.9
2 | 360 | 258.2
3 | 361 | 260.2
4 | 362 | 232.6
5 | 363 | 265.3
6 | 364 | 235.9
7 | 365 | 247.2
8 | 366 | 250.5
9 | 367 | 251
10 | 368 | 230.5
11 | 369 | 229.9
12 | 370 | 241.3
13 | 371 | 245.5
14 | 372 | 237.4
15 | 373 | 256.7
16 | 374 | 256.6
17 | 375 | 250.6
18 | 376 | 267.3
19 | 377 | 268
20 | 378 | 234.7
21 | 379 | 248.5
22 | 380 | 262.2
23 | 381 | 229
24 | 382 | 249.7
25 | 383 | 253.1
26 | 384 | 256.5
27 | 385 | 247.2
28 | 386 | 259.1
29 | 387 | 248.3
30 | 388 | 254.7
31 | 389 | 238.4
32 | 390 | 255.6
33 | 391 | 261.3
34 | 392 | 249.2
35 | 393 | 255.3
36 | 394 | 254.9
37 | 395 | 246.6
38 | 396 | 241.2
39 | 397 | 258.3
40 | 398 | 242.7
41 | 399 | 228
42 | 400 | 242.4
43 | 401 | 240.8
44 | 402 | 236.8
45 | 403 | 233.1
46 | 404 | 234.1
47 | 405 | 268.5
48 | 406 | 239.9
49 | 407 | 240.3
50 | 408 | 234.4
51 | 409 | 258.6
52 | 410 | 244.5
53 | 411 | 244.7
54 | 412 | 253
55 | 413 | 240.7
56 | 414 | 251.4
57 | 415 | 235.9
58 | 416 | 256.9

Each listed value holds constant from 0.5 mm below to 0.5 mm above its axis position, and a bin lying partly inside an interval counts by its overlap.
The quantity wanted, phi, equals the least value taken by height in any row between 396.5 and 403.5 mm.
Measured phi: 228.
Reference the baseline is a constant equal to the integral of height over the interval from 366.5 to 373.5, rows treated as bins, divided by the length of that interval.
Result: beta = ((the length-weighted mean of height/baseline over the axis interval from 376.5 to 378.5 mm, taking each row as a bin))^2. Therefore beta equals 1.08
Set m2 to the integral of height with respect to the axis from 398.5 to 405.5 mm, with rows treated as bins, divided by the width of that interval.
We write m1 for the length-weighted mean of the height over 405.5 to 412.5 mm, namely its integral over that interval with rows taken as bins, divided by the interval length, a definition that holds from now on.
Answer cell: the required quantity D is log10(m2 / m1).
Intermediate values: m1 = 245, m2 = 241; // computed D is -0.008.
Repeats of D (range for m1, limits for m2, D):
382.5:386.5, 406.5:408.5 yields -0.029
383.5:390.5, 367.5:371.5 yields -0.026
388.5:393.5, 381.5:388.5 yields 0.001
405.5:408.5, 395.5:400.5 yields 0.008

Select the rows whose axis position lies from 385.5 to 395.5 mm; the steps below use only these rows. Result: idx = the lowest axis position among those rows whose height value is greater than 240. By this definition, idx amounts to 386 mm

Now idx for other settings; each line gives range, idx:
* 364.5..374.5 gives 365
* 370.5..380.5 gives 371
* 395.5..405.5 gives 396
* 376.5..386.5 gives 377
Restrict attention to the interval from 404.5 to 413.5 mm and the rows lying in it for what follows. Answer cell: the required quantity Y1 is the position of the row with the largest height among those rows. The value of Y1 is 405 mm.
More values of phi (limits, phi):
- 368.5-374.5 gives 229.9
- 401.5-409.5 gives 233.1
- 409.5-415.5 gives 235.9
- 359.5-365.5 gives 232.6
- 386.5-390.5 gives 238.4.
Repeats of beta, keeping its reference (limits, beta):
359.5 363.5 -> 1.10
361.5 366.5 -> 1.04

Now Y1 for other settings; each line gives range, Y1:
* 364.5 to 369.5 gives 367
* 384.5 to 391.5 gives 391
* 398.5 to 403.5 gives 400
